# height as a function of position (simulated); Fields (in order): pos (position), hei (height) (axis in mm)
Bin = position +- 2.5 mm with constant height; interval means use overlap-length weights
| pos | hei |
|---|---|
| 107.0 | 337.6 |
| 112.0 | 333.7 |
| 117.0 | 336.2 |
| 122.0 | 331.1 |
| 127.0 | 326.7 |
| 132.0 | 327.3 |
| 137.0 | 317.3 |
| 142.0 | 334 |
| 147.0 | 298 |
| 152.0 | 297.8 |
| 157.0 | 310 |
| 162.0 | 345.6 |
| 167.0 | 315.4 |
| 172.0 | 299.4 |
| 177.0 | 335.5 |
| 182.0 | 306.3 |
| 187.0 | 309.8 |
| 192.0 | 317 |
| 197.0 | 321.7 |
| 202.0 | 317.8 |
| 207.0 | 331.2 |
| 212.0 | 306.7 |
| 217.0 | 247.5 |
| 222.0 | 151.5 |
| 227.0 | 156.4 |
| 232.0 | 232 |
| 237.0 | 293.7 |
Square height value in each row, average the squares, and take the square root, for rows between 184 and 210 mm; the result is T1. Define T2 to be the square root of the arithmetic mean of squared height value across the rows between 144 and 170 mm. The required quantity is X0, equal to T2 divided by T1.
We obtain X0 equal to 0.98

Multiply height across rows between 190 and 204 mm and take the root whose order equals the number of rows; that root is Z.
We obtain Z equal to 319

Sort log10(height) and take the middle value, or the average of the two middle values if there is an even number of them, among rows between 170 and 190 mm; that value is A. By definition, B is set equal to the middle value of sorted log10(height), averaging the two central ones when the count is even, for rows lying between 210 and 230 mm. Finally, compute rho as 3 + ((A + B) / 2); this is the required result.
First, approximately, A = 2.49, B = 2.29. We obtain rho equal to 5.39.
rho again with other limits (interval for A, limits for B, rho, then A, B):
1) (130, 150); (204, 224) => 5.47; 2.51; 2.44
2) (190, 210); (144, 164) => 5.49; 2.50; 2.48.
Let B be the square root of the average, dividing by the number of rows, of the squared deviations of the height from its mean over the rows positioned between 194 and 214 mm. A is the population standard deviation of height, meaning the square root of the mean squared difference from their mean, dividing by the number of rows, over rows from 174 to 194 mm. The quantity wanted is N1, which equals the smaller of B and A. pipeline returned 9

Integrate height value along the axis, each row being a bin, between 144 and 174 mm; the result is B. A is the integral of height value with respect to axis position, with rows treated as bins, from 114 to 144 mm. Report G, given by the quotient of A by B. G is 1.06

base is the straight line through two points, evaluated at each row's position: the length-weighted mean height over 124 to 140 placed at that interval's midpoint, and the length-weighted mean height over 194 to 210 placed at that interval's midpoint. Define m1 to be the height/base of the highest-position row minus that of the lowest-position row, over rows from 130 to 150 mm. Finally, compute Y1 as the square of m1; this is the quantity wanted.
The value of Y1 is 0.008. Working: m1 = -0.09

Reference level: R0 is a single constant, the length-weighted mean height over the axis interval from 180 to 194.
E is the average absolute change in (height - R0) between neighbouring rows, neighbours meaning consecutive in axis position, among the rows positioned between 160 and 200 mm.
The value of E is 18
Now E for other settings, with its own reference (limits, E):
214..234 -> 59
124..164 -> 16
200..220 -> 32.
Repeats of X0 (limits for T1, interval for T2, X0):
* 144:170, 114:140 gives 1.04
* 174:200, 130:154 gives 0.99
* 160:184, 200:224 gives 0.87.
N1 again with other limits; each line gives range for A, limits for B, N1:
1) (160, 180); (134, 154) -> 15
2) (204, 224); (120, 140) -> 5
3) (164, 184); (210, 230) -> 14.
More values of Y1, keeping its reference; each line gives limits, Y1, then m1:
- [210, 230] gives 0.217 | -0.47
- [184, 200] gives 0.001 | 0.04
